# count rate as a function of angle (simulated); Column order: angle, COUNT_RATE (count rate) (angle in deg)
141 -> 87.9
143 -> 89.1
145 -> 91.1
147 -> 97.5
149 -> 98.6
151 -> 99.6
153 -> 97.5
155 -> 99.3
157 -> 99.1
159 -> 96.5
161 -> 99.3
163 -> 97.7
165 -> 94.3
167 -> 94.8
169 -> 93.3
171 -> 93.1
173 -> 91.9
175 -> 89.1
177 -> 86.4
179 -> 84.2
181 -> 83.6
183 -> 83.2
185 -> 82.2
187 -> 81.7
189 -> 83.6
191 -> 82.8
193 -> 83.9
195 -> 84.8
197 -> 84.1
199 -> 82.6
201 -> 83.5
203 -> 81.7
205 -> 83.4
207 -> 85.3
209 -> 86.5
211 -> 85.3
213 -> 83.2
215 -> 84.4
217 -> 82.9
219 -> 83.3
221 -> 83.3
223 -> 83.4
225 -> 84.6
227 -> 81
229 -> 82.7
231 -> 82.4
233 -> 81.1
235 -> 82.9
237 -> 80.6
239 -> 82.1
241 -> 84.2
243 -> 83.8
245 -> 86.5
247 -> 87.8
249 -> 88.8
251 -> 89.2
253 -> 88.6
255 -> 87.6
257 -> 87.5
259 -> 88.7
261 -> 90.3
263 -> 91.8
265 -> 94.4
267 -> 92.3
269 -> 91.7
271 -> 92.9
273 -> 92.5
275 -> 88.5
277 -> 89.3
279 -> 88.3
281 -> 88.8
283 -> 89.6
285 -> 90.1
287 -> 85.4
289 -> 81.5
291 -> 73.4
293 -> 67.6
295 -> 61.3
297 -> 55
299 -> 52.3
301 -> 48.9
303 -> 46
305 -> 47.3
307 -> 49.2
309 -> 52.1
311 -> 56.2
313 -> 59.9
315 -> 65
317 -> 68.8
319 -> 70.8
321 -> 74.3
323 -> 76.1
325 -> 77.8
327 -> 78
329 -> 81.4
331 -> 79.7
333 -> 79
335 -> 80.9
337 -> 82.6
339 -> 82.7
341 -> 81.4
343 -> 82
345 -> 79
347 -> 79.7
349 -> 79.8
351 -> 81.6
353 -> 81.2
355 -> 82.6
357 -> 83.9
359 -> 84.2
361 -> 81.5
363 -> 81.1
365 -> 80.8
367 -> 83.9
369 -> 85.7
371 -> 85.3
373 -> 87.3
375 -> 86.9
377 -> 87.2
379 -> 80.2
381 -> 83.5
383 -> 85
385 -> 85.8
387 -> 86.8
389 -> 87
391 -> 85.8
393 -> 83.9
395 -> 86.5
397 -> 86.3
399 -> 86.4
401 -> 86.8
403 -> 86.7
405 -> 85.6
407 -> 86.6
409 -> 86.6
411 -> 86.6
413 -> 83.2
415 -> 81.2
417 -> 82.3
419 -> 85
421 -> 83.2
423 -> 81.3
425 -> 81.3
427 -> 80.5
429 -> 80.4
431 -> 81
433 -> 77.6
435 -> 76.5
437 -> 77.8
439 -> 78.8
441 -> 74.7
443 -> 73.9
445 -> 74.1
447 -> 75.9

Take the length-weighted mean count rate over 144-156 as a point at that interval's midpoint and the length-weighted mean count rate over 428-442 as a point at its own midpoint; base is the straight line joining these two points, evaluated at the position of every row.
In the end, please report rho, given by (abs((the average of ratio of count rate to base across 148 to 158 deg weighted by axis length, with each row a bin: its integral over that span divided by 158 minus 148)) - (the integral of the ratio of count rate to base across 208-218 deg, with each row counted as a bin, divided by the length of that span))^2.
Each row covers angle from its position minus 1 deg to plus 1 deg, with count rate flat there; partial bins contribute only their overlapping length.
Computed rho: 0.01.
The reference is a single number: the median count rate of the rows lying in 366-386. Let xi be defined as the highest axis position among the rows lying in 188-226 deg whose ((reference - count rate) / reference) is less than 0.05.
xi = 225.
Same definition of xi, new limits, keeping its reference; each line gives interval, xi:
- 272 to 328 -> 289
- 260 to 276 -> 275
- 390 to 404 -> 403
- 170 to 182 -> 181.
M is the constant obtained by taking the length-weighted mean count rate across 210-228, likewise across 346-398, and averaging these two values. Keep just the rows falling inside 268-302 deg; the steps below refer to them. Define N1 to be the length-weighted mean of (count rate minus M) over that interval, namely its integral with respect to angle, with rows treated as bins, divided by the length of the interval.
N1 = -5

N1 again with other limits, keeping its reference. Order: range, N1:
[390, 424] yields 1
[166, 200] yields 2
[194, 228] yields 0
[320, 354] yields -4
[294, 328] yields -23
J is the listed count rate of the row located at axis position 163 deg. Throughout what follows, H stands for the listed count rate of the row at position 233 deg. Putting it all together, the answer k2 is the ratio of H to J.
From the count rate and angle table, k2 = 0.8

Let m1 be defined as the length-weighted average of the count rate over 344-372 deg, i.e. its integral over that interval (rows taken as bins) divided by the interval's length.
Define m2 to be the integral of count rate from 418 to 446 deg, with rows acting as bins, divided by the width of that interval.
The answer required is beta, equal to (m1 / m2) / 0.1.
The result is 10.40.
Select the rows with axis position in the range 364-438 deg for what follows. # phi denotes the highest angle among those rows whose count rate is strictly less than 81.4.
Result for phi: 437 deg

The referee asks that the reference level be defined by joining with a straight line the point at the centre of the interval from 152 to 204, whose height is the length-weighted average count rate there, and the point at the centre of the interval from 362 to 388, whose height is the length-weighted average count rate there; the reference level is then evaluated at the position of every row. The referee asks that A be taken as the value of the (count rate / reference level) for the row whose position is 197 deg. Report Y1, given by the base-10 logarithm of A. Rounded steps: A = 0.95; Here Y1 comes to -0.023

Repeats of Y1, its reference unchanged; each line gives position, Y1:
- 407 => 0.014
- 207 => -0.015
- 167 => 0.026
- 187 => -0.036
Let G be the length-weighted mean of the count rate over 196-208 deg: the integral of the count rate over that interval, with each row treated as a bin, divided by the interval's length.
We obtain 83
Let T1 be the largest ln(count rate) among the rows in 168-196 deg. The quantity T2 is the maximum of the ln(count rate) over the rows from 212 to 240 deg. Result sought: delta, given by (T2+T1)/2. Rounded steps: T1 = 4.54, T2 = 4.44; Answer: 4.49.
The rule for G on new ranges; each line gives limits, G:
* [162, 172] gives 95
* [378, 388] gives 84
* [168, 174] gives 93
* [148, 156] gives 99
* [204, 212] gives 85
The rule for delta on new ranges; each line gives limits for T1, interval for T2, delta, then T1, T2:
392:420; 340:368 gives 4.45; 4.46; 4.43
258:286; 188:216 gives 4.50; 4.55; 4.46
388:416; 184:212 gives 4.46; 4.47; 4.46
